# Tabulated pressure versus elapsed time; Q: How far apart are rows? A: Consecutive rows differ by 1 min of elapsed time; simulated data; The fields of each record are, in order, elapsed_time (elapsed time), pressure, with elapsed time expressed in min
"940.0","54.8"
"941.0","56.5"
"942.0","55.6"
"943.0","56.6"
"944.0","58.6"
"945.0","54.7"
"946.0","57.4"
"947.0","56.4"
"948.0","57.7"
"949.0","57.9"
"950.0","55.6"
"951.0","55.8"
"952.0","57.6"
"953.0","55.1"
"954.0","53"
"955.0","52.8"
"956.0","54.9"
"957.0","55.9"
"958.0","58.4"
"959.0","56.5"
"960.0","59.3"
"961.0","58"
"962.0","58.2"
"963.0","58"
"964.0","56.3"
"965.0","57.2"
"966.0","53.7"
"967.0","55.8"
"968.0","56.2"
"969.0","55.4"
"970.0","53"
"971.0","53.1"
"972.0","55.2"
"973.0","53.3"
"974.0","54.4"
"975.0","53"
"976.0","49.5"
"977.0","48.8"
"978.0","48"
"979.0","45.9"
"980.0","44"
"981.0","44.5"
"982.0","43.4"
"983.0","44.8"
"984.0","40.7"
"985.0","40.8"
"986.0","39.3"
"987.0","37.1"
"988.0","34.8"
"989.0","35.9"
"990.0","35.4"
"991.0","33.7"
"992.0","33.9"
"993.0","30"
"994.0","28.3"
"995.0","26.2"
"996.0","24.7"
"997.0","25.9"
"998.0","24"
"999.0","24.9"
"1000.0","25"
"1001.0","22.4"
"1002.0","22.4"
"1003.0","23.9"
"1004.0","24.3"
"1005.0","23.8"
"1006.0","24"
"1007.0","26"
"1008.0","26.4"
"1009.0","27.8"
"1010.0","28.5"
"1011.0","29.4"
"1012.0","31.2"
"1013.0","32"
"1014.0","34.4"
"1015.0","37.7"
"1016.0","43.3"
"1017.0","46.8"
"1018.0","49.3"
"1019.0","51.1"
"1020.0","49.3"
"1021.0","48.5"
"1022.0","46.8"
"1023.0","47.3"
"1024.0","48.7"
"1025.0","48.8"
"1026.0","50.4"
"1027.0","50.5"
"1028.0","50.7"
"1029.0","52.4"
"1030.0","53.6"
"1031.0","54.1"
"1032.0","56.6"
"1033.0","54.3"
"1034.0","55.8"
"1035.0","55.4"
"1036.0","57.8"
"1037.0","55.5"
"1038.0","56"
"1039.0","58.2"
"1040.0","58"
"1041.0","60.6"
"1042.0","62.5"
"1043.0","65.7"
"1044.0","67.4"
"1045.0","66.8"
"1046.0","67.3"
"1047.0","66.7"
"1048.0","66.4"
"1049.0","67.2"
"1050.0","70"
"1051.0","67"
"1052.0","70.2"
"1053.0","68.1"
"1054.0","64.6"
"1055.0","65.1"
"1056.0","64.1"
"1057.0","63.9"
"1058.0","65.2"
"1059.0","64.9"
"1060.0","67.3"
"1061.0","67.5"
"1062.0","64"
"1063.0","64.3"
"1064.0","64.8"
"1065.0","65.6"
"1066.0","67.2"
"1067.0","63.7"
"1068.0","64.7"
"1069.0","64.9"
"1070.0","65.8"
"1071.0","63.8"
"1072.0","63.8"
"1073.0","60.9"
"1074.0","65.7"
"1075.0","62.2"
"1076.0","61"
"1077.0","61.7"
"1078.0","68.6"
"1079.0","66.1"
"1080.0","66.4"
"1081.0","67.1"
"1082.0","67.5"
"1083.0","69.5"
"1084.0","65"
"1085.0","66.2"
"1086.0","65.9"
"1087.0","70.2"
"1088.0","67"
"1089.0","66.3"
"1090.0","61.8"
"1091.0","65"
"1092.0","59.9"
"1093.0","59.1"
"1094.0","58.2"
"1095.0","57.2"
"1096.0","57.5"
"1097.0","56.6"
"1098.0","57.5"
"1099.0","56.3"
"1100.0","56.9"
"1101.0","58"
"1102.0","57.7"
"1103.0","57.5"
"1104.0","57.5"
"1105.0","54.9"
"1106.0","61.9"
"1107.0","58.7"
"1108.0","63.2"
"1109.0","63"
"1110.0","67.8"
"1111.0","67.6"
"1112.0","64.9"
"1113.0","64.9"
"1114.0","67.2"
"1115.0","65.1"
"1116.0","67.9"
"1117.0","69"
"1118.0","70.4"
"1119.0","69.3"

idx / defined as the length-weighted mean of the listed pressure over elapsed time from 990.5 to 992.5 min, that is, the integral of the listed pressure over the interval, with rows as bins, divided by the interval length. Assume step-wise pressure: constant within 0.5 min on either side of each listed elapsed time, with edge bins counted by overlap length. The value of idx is 34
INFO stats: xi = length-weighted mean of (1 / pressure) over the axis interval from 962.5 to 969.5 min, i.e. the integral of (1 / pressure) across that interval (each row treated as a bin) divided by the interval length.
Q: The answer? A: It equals 0.0178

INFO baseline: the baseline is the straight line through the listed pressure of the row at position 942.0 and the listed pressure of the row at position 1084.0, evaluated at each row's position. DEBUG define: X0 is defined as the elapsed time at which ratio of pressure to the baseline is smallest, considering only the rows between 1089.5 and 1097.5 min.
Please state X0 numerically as 1097.0 min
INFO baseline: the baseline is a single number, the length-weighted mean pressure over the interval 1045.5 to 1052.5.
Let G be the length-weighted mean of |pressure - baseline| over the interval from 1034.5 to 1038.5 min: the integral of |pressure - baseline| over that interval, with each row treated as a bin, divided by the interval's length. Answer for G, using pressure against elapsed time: 12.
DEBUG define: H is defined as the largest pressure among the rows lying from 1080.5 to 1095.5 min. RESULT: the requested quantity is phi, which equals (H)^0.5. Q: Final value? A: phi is 8.38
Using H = 70.2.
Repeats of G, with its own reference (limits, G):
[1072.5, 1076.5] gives 5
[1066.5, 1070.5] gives 3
